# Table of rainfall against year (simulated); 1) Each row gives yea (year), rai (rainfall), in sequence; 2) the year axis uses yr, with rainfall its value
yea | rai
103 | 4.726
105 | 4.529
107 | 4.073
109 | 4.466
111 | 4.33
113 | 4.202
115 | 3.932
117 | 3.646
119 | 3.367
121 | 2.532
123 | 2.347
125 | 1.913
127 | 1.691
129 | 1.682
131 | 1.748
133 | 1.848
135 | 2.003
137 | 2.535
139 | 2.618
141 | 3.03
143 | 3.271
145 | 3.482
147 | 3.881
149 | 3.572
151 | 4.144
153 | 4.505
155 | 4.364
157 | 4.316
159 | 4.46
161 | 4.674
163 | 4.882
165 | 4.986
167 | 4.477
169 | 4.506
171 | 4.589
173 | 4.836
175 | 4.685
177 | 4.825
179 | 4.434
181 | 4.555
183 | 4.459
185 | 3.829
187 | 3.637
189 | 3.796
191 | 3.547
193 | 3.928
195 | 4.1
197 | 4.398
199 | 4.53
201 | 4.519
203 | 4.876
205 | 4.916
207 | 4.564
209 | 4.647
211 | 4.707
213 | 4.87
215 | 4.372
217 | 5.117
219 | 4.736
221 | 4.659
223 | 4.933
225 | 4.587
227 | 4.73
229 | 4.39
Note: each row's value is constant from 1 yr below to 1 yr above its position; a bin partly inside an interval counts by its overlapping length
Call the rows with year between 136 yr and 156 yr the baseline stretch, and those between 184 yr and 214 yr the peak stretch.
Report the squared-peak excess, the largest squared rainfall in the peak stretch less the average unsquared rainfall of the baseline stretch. 20.6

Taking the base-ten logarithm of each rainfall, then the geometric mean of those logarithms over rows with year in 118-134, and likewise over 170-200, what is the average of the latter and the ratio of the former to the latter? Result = 0.56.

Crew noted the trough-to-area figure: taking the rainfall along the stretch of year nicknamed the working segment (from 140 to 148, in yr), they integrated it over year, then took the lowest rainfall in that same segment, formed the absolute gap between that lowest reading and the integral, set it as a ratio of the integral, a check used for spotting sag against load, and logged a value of 0.889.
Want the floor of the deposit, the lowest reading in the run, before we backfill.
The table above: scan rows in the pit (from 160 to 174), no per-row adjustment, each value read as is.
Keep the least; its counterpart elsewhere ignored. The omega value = 4.477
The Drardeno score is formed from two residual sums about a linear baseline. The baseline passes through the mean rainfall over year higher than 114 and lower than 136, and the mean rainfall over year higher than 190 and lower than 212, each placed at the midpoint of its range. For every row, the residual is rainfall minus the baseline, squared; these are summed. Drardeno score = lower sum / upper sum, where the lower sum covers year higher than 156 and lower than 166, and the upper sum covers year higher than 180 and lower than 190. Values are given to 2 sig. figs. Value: 8.5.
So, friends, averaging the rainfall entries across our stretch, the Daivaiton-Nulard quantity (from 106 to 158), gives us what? 3.21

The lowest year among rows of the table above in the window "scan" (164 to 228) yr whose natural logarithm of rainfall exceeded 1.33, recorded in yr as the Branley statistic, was 165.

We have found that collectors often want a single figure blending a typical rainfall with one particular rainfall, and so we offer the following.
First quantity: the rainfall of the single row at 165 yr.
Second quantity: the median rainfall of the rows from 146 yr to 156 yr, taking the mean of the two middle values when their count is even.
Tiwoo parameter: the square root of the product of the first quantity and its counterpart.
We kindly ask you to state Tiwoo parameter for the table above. 4.55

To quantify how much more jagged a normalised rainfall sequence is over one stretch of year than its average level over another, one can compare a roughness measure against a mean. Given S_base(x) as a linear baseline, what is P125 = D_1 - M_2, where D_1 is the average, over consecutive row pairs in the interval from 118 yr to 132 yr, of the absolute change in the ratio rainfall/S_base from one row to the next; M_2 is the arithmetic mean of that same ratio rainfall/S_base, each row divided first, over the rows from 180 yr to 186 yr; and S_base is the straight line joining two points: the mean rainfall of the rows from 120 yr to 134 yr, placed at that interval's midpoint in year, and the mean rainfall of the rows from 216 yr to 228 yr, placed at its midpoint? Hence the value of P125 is -1.0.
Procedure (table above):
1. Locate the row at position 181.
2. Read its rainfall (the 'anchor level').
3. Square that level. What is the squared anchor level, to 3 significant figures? 20.7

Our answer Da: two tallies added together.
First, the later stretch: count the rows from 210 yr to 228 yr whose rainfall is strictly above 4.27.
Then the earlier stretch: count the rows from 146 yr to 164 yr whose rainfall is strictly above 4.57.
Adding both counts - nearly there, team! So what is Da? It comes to 11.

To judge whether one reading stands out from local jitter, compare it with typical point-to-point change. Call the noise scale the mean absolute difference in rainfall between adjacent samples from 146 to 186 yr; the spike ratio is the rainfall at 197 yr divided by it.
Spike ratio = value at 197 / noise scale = 19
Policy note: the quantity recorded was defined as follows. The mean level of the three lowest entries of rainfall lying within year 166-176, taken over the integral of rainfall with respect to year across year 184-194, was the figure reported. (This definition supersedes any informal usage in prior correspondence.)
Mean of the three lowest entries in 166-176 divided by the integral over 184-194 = 0.12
